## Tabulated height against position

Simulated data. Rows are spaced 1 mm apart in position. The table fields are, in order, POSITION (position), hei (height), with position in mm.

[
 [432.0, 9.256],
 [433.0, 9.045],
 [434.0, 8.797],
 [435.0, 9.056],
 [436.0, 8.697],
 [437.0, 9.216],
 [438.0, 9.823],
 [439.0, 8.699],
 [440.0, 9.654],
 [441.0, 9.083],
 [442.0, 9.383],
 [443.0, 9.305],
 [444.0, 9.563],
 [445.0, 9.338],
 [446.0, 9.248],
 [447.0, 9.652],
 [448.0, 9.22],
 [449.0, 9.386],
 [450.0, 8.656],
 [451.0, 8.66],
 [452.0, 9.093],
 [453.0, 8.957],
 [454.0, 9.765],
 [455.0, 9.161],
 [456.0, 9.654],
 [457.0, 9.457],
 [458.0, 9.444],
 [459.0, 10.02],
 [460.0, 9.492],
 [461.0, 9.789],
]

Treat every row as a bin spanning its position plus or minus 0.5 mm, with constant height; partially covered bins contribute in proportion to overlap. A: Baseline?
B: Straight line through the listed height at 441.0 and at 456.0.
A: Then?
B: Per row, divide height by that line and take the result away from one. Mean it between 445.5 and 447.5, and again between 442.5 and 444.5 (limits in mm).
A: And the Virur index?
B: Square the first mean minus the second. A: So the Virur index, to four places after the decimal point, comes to 0.0001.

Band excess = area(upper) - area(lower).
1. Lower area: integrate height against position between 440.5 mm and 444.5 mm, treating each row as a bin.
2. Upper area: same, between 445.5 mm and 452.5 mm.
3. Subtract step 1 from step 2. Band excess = 27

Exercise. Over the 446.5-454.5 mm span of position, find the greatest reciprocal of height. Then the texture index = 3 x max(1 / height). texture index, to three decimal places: 0.347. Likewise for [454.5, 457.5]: 0.327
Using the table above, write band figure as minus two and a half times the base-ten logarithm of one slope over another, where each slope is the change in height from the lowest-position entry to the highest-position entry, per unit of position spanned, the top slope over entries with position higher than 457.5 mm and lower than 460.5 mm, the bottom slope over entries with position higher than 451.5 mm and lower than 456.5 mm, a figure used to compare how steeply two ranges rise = 1.9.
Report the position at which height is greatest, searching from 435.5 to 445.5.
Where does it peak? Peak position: 438.0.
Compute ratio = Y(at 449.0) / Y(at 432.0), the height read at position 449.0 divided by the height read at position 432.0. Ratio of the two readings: 1.01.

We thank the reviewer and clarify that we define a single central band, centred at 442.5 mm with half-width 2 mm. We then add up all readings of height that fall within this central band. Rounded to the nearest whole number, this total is 37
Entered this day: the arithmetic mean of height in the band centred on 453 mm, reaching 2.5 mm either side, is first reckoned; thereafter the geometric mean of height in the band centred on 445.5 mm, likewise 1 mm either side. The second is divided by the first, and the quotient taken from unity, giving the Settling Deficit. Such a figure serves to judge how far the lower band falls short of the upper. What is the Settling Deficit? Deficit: -0.018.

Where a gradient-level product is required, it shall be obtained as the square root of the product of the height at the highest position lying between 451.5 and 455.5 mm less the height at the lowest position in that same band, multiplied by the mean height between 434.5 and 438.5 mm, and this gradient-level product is 0.8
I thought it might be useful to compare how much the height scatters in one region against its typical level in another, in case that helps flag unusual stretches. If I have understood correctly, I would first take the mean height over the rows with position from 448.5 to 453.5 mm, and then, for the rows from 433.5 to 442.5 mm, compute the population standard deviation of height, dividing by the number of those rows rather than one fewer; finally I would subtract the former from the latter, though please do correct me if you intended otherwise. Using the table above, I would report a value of -8.57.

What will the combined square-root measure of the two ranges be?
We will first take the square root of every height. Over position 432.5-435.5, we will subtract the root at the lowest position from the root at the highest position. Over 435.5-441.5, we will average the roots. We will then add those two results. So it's 3.03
